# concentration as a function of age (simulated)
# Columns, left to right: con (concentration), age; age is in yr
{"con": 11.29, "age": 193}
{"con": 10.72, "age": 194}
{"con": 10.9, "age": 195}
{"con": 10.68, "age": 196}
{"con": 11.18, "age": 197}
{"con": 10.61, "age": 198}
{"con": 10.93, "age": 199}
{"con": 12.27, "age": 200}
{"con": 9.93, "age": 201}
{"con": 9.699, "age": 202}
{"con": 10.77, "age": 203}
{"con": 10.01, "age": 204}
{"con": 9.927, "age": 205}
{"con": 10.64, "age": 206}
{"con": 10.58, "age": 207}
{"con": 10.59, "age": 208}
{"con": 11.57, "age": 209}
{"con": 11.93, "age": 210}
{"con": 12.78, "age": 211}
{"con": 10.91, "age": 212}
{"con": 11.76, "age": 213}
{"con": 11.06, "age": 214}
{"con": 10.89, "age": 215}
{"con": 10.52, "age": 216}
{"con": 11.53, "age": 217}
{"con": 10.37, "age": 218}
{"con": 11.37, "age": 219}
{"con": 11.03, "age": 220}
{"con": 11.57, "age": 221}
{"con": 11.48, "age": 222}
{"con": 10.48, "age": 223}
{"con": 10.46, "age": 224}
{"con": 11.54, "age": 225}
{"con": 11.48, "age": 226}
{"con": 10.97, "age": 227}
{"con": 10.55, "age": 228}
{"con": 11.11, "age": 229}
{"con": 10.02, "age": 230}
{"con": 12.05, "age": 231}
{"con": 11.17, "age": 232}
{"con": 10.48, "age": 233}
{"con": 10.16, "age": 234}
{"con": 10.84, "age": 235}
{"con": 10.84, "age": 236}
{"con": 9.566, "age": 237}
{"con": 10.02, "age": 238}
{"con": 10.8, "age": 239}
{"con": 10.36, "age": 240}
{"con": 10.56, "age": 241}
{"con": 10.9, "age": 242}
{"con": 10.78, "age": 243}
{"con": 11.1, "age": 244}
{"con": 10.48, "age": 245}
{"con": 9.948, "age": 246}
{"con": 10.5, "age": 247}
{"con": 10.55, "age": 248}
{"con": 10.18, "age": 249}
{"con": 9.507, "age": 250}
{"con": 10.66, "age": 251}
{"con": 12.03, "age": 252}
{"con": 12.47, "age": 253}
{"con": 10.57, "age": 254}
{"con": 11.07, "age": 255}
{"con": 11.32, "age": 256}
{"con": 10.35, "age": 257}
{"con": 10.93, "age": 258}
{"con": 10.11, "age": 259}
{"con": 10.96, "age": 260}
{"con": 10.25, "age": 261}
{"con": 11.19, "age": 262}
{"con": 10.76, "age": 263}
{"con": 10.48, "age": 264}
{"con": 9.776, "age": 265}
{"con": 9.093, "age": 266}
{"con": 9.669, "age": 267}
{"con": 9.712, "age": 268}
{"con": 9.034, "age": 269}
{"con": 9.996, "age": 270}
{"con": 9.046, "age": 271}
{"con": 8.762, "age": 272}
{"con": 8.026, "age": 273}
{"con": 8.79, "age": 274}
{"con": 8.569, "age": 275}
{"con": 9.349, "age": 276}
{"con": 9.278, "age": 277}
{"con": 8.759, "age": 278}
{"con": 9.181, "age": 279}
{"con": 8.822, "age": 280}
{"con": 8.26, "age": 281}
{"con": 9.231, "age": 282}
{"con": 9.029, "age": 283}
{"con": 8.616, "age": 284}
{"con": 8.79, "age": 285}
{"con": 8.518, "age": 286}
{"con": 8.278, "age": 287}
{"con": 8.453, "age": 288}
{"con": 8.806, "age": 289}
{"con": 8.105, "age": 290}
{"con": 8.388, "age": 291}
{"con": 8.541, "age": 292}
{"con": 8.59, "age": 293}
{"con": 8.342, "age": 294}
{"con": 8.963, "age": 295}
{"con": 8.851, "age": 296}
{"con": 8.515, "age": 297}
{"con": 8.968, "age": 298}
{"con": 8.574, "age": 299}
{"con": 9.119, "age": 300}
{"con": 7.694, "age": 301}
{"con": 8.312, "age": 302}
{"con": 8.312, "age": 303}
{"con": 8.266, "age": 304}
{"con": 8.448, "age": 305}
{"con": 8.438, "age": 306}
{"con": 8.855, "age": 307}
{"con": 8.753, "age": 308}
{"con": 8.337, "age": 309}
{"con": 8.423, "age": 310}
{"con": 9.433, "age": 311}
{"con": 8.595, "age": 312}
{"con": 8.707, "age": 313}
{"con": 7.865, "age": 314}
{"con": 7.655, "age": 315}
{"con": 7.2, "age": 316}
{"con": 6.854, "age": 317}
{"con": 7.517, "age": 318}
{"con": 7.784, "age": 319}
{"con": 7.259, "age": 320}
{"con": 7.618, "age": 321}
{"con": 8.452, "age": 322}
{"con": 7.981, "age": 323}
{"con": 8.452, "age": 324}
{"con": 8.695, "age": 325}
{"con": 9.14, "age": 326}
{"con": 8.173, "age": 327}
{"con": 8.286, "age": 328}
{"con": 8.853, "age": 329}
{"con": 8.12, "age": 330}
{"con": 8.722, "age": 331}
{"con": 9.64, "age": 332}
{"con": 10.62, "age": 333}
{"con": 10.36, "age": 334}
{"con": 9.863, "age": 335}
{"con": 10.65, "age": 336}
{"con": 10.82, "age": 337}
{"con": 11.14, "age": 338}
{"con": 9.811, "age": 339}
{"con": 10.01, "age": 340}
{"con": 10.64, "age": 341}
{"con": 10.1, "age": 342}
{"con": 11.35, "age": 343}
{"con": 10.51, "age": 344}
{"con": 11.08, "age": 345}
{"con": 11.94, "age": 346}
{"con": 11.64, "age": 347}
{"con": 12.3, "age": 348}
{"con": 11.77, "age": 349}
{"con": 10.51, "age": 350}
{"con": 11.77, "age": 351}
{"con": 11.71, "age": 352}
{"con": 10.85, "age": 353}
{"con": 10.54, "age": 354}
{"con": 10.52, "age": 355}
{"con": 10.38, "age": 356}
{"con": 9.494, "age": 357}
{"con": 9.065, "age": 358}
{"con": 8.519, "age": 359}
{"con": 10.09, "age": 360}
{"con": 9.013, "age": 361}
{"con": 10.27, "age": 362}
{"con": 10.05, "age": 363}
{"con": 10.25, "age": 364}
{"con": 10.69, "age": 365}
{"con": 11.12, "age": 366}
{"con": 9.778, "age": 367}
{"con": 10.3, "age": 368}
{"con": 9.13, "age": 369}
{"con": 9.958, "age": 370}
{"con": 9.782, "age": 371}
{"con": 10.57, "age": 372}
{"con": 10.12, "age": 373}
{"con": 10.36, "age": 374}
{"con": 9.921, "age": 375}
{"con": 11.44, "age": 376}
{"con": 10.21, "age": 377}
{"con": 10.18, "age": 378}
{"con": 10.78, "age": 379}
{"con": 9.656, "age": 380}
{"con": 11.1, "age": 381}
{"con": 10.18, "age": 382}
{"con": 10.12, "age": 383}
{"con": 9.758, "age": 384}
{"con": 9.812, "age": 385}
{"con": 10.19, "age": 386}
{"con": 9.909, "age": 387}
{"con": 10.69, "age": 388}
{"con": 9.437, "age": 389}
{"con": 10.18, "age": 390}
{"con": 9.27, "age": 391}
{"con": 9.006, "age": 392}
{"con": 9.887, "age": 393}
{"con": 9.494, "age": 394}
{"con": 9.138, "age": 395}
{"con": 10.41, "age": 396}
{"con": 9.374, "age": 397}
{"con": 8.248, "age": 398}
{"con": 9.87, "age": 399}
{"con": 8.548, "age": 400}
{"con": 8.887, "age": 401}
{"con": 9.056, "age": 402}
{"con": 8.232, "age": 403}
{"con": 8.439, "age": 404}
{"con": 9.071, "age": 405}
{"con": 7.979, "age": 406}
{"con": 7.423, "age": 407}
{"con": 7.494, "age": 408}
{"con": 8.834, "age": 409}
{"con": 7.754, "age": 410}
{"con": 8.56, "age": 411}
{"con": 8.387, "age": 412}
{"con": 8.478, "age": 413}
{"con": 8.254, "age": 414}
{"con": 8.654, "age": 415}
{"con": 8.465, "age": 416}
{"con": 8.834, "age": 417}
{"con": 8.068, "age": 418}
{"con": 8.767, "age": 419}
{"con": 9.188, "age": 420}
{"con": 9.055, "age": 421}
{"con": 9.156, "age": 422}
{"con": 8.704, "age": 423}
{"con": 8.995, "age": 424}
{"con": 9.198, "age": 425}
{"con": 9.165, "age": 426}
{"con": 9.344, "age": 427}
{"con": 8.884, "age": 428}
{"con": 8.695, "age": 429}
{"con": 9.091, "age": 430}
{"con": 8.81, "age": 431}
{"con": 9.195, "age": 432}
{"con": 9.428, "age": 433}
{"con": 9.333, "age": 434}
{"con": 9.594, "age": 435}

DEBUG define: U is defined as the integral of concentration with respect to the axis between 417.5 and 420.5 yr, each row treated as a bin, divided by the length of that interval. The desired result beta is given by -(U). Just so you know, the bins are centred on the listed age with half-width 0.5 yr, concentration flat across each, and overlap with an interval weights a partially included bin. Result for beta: -8.7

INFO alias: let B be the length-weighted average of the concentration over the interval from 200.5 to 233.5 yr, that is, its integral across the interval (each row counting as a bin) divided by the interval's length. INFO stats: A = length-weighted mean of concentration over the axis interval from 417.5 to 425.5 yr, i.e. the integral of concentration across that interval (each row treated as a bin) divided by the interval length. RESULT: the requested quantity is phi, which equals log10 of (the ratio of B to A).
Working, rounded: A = 8.9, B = 10.9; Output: 0.09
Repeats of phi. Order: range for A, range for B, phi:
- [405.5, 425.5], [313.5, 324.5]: -0.04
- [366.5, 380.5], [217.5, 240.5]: 0.03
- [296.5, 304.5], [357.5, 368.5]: 0.07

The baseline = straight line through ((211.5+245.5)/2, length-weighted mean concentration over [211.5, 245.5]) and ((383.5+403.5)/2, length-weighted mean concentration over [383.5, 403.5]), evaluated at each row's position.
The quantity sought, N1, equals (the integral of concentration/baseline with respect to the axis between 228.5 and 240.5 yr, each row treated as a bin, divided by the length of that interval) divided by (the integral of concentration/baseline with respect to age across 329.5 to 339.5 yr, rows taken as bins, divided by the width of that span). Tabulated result 0.98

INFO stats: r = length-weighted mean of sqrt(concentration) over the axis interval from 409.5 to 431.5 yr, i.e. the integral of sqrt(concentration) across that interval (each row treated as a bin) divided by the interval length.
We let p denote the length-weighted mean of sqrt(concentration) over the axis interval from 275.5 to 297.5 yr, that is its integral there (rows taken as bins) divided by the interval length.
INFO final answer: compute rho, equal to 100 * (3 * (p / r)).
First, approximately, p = 2.95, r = 2.96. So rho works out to 299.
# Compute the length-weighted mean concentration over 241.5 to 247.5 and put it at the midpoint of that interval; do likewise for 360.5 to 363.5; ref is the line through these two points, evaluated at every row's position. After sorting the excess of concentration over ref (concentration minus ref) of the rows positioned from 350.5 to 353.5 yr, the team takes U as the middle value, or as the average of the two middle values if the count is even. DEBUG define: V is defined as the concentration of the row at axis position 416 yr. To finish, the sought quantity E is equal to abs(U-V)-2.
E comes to 4.6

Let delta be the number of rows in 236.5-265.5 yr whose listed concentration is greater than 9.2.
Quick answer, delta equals 29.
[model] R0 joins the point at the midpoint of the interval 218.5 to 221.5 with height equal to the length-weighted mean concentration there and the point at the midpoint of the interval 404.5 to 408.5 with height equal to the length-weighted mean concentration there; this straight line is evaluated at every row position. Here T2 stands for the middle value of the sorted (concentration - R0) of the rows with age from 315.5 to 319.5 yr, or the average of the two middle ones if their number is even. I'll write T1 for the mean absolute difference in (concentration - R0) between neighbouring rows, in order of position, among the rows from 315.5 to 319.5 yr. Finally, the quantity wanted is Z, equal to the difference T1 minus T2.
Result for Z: 2.7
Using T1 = 0.43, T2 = -2.2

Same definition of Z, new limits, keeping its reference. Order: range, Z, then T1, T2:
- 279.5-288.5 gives 1.9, 0.37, -1.6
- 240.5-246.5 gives 0.6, 0.38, -0.3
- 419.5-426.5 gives -1.2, 0.20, 1.4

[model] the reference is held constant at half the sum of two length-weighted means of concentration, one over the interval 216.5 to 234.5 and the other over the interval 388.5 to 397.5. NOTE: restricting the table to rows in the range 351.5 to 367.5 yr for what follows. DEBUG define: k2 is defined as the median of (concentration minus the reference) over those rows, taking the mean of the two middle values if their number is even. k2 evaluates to -0.02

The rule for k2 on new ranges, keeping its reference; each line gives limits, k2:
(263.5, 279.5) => -1.15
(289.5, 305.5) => -1.80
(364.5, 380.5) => -0.09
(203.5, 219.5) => 0.62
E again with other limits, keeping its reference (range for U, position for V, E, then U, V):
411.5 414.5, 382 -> 9.2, -1.03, 10.18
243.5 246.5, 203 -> 8.9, -0.13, 10.77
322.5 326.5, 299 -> 8.0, -1.47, 8.574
